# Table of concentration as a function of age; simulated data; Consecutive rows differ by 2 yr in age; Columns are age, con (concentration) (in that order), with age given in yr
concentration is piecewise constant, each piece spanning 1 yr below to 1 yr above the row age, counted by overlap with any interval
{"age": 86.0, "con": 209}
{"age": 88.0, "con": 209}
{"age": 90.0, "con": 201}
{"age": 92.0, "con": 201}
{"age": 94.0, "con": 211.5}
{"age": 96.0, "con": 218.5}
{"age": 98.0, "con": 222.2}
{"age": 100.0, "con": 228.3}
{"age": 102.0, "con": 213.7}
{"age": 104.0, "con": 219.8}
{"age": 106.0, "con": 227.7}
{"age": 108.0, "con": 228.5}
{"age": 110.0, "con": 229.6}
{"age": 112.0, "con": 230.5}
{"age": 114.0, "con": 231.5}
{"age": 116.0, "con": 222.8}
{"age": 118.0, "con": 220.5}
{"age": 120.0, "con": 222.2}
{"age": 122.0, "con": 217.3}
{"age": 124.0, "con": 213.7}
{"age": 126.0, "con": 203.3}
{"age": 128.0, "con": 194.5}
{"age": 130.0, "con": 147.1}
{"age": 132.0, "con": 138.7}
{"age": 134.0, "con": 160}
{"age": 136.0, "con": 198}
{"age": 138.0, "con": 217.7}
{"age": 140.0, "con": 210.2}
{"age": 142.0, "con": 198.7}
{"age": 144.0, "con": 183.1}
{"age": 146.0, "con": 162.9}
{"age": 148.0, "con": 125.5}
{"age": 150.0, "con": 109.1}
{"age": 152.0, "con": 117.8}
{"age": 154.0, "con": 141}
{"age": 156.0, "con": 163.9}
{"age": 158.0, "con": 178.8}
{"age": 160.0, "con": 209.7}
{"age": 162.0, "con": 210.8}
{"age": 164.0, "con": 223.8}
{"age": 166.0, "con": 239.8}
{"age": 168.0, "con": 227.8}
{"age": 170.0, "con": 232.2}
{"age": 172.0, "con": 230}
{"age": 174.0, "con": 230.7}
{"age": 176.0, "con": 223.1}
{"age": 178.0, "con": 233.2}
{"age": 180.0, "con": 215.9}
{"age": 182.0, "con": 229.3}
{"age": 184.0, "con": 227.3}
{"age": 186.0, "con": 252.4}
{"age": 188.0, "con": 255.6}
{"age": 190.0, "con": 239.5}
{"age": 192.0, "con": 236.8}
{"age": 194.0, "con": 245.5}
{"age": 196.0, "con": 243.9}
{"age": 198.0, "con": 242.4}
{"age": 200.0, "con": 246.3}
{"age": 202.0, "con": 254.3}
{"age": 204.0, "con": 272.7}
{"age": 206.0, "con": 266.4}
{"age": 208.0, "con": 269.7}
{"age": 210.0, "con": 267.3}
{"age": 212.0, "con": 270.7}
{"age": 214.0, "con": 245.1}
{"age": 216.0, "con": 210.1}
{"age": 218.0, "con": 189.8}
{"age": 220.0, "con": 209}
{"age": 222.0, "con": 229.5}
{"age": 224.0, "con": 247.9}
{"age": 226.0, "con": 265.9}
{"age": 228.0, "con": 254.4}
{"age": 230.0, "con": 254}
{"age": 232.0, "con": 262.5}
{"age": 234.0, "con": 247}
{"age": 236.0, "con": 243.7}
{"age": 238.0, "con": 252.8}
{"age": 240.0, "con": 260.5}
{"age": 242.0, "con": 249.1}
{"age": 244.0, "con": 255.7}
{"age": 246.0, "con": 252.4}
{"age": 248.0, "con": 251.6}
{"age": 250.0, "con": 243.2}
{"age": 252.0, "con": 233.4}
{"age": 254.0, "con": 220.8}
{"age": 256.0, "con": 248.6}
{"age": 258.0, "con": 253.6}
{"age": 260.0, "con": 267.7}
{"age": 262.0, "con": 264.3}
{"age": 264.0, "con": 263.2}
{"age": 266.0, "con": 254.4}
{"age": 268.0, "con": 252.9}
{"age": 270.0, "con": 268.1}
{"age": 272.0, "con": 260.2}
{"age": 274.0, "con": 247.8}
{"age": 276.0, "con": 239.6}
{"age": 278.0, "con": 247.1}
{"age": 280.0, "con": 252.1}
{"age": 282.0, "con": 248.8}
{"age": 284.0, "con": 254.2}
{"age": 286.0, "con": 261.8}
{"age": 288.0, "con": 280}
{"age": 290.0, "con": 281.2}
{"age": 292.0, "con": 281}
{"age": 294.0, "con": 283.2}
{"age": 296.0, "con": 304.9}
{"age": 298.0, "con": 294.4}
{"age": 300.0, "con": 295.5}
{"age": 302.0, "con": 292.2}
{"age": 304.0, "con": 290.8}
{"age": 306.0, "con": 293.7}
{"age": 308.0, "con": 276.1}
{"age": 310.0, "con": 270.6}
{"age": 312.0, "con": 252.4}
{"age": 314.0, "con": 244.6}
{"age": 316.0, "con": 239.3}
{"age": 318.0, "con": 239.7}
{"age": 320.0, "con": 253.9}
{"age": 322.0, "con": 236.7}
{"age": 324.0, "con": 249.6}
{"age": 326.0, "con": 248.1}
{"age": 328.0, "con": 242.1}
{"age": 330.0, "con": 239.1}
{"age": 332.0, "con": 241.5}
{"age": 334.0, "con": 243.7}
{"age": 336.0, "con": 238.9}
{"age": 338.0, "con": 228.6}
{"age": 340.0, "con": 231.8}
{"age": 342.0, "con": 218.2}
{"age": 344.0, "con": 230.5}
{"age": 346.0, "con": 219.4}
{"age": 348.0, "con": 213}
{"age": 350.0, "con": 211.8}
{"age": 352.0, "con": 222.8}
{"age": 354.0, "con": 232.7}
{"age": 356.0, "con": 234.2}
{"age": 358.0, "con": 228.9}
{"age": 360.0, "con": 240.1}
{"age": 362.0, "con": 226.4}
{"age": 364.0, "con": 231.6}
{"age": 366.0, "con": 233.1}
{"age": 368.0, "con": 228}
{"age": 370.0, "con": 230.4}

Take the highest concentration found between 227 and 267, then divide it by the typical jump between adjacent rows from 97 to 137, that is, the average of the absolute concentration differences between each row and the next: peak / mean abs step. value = 26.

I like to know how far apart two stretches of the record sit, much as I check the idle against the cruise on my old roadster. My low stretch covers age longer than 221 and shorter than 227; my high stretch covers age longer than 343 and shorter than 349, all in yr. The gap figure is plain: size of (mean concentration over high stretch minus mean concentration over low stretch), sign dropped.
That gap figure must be 26.8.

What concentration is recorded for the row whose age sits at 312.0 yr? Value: 252.4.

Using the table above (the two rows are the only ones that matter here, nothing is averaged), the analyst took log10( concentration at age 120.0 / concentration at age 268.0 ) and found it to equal -0.056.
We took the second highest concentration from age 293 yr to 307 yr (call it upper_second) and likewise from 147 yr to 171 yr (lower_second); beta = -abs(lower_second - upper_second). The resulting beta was -63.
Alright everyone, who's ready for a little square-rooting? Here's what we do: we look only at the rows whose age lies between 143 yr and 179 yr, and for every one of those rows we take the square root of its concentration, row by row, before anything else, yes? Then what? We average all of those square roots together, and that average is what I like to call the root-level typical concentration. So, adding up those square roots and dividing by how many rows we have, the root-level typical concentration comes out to 13.7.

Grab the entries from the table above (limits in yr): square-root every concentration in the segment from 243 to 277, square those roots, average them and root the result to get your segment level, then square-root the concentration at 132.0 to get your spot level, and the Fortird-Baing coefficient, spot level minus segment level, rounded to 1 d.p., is -4.1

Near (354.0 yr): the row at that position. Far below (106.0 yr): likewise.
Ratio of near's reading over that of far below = 1.022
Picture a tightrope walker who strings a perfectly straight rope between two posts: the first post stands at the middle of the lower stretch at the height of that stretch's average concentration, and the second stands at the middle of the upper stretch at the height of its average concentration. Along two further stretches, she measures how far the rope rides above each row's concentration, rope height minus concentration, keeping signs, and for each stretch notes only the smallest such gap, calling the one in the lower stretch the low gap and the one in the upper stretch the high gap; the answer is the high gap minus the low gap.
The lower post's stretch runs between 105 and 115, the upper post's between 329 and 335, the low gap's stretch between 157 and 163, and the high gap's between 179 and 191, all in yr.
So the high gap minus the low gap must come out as -43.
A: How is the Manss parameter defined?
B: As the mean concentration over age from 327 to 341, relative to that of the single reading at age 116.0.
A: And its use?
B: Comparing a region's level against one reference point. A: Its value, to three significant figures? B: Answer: 1.07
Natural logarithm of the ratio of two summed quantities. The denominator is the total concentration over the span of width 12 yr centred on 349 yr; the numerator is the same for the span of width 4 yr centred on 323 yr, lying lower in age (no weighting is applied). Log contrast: -1.0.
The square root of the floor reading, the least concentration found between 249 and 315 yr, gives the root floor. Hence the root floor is 14.9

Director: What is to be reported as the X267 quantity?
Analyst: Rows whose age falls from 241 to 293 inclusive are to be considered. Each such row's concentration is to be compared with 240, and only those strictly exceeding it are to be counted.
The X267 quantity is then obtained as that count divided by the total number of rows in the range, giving 0.88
